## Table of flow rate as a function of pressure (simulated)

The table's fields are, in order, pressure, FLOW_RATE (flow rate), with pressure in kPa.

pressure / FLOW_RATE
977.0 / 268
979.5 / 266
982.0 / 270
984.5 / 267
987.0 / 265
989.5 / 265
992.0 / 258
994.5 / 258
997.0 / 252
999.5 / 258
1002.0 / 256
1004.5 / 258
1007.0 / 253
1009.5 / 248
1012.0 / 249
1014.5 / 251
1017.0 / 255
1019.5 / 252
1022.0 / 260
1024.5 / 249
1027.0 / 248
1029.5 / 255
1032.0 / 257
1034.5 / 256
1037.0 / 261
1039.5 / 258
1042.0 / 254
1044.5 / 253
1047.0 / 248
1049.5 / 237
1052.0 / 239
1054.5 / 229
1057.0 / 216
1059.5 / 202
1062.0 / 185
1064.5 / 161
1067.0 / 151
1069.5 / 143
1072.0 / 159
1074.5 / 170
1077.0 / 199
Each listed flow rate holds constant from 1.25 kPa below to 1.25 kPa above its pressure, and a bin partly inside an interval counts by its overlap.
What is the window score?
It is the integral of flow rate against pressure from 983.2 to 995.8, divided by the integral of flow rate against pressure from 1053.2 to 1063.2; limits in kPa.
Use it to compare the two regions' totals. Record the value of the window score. 1.6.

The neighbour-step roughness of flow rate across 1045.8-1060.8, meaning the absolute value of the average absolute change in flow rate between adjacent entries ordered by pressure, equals 10.0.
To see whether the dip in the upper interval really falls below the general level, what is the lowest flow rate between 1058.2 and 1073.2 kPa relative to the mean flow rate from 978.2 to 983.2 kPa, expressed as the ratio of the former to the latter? 0.5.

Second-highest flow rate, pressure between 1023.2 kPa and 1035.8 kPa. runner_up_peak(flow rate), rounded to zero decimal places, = 256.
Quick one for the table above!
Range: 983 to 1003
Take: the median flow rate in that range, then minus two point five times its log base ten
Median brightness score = -6.029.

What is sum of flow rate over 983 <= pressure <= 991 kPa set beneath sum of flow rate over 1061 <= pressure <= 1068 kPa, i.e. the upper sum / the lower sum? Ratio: 0.62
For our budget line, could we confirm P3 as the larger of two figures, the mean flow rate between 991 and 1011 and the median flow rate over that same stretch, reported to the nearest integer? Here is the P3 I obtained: 257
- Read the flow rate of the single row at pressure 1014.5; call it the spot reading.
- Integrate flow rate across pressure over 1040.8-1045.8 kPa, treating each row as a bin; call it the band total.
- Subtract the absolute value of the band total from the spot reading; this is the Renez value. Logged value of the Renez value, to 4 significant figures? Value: -1016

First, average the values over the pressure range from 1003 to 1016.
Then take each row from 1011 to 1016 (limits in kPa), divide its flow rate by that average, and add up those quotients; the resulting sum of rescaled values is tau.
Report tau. 2.0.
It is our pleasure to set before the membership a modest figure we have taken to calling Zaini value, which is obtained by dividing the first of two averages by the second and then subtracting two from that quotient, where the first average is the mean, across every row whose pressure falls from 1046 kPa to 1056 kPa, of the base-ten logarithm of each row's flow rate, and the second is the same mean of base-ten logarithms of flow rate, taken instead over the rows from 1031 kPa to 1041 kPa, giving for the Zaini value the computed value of -1.01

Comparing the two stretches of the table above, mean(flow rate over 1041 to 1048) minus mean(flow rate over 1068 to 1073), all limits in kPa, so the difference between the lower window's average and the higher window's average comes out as 101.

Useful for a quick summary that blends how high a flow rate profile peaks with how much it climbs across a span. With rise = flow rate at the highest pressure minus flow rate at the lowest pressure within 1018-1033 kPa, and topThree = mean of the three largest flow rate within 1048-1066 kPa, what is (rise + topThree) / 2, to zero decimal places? 120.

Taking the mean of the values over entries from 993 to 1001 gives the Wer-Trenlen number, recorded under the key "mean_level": 256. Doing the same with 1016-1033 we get 254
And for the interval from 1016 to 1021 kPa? 254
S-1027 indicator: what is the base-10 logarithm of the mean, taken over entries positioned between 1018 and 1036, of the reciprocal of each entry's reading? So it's -2.40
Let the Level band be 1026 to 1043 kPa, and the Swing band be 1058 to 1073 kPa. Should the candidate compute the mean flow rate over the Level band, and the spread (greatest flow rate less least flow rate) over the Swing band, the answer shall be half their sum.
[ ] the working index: 157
